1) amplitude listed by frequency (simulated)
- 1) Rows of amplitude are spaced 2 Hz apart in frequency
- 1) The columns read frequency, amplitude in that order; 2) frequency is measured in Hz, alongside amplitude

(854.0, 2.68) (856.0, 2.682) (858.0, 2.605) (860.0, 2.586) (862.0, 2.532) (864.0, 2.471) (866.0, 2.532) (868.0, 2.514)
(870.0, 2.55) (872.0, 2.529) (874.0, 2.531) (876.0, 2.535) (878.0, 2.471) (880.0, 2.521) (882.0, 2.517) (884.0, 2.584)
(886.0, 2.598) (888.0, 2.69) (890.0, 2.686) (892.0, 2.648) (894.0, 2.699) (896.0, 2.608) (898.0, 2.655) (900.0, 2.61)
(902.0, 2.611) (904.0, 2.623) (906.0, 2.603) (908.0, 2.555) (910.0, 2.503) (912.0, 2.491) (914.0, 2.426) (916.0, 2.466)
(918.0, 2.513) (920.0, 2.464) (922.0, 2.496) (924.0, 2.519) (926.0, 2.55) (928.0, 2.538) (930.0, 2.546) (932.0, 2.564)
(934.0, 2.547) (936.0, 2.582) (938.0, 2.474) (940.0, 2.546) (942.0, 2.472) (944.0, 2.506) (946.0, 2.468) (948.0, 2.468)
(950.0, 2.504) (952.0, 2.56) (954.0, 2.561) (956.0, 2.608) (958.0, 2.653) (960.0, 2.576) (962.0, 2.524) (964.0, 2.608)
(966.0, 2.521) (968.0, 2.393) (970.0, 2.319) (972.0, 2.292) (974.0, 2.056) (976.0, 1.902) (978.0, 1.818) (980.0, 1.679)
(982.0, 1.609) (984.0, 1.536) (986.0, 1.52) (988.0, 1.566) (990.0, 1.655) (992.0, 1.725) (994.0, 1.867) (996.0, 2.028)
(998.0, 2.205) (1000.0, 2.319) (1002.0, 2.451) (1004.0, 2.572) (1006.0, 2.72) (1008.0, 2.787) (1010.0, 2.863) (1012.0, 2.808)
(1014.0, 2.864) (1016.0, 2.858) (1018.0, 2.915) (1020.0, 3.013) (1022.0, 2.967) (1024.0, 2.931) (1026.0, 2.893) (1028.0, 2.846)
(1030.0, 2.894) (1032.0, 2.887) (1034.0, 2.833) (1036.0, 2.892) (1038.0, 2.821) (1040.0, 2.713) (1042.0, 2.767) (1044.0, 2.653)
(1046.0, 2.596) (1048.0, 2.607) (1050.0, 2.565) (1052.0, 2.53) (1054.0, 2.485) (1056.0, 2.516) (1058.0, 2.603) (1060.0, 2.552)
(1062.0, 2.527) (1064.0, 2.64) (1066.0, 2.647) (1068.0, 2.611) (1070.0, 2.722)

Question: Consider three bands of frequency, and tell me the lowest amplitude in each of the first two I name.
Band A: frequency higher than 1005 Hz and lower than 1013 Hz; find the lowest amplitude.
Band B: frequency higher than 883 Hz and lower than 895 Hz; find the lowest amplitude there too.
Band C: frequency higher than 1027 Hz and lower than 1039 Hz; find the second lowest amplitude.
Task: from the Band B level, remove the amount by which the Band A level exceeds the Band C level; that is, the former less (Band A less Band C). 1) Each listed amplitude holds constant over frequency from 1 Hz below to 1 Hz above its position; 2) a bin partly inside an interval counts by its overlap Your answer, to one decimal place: 2.7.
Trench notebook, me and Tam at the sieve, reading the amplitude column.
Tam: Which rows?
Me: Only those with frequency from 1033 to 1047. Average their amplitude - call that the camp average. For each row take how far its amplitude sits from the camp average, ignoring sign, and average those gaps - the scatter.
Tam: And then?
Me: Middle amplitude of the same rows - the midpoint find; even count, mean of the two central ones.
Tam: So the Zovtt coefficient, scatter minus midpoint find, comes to -2.68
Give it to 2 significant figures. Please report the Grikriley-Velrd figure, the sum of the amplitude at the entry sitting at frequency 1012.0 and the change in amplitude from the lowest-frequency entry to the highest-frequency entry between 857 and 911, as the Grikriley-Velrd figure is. 2.7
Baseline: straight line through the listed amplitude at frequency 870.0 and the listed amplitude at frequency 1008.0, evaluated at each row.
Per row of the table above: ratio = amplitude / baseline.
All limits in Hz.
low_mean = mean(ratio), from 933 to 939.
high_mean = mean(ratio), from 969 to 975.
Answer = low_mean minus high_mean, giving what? 0.14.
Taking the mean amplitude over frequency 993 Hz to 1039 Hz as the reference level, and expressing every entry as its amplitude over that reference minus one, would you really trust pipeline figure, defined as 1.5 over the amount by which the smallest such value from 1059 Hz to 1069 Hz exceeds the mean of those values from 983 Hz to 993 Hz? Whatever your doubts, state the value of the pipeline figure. 4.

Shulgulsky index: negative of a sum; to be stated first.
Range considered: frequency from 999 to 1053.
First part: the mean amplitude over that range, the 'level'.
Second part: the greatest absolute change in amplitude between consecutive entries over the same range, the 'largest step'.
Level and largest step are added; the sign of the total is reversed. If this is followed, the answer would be -2.91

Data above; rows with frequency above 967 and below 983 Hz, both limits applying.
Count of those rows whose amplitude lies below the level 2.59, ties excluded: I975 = 8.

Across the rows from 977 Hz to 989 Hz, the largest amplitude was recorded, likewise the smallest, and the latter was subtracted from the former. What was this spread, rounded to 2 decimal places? 0.30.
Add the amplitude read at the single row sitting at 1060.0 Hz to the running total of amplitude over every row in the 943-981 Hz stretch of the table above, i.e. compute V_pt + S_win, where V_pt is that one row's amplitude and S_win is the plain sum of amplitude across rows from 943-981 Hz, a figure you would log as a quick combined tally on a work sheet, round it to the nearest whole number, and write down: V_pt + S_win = 48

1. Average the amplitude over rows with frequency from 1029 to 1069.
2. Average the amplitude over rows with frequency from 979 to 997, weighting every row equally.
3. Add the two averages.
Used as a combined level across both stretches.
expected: 4.35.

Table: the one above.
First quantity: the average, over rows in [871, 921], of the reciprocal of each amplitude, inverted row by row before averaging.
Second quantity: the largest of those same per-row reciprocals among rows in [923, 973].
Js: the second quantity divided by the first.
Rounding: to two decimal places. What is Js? 1.12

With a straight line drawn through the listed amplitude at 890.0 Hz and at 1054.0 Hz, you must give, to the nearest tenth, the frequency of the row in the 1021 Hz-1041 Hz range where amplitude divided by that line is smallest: 1040.0 Hz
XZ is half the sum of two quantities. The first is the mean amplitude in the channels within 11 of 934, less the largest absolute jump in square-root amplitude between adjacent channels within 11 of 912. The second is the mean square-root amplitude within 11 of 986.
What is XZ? 1.91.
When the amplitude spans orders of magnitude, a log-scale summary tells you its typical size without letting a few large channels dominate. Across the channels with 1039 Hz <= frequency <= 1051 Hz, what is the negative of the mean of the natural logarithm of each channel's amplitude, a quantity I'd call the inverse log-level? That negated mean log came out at -0.97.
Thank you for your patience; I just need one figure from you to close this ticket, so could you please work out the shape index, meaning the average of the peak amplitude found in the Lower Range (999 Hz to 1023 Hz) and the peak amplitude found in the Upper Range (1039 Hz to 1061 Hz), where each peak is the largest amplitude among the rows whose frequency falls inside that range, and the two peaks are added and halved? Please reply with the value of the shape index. 2.89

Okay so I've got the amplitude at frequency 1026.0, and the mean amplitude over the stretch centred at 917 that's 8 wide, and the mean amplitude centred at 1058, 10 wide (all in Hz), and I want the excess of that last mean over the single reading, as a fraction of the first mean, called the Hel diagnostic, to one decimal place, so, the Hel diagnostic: -0.1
